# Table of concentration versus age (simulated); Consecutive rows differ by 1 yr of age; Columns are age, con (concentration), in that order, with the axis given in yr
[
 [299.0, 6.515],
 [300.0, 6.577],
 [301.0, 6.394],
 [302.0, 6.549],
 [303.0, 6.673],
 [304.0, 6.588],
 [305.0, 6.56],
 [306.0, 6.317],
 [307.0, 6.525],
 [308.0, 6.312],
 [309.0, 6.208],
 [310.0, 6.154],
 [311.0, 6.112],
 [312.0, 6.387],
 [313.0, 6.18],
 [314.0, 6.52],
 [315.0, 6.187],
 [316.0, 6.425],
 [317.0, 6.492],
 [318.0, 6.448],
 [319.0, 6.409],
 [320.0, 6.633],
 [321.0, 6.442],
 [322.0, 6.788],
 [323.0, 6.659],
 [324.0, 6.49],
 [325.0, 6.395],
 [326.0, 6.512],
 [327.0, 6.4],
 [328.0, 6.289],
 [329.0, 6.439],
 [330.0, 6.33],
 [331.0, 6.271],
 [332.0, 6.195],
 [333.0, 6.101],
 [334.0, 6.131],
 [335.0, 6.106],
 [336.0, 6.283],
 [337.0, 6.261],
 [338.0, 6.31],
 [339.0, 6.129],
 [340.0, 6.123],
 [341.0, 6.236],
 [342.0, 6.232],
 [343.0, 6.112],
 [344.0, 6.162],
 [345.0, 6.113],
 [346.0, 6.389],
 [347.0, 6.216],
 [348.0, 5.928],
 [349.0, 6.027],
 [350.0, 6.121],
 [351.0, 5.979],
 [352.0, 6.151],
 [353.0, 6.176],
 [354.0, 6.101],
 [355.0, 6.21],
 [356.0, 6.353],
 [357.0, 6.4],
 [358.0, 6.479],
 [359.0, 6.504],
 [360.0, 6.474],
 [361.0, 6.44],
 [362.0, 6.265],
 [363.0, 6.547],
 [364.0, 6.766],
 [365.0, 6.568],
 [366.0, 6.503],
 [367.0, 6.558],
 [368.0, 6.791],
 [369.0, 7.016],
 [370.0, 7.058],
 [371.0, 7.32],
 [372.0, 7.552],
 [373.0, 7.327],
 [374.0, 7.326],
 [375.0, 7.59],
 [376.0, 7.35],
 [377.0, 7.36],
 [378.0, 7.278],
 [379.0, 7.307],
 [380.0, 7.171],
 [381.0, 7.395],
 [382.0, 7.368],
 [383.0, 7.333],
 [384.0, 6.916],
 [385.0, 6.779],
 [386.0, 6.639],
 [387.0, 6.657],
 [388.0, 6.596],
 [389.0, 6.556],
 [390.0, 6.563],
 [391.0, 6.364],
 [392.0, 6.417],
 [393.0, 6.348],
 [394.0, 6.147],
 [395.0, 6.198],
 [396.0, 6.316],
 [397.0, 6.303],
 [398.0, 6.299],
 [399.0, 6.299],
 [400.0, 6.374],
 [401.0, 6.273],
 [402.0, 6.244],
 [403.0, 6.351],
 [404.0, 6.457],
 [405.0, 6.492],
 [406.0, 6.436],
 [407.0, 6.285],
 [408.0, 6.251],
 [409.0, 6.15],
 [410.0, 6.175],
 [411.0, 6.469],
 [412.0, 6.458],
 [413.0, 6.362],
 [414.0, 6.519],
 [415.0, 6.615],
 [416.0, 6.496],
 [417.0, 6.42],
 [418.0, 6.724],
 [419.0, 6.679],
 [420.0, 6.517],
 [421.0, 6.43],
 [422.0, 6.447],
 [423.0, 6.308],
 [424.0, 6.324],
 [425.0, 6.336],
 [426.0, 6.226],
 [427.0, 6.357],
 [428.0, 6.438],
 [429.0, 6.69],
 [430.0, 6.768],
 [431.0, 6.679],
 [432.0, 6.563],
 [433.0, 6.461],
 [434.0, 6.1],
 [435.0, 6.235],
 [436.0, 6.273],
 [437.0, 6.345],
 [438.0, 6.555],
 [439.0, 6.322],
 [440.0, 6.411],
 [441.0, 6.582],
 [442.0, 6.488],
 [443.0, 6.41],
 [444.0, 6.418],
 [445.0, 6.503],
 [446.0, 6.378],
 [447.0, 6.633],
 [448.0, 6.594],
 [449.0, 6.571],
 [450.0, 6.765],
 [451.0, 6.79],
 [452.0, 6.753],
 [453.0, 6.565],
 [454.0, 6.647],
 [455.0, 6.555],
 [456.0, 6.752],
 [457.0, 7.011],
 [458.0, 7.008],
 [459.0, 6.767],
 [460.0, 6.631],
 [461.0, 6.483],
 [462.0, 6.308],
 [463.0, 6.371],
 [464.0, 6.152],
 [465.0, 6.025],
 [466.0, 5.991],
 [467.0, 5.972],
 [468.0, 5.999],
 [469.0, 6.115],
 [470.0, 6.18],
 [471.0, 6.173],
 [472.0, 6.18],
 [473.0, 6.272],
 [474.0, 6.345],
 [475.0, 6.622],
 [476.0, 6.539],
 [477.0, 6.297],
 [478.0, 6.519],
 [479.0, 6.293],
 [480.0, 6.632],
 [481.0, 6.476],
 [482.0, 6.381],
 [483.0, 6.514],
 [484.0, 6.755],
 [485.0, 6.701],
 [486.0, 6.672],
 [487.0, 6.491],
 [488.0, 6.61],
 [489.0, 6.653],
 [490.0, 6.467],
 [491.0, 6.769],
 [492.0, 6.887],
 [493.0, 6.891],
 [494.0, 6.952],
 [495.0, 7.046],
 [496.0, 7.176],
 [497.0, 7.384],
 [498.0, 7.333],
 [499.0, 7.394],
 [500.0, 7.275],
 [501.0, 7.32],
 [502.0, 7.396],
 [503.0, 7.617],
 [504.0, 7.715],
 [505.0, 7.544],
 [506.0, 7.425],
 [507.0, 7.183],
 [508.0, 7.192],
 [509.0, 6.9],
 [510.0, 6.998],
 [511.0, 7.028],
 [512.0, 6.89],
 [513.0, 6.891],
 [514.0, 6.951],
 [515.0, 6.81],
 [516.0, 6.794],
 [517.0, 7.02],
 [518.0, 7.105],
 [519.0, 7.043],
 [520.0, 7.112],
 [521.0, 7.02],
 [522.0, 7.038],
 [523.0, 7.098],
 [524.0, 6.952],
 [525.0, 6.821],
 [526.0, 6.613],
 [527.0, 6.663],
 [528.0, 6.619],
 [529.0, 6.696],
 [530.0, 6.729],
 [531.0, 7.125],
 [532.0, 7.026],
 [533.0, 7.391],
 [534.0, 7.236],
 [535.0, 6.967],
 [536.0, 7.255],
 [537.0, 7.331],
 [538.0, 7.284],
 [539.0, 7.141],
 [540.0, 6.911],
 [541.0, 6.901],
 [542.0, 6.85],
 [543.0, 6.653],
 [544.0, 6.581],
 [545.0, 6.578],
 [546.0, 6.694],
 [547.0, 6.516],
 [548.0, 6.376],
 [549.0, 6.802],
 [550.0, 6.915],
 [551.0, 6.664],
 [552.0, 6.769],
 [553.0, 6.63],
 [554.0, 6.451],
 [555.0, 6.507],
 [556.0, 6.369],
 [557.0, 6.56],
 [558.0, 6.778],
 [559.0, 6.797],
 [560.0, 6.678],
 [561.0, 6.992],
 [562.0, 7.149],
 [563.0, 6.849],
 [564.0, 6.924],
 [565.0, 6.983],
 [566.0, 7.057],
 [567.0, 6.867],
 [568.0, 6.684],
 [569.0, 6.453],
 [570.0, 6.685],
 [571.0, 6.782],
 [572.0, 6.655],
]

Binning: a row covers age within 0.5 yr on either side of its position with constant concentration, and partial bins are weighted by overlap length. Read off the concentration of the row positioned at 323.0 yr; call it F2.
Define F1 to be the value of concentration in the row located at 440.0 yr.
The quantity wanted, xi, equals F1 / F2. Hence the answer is 0.96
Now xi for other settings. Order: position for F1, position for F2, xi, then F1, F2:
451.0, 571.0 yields 1.00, 6.79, 6.782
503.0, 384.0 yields 1.10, 7.617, 6.916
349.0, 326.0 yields 0.93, 6.027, 6.512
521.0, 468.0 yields 1.17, 7.02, 5.999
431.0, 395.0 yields 1.08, 6.679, 6.198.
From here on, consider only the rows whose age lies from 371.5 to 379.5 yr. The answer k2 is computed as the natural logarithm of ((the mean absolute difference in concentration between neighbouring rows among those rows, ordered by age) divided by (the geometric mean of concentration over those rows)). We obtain -4.1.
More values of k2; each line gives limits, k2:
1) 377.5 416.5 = -4.2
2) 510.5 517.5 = -4.3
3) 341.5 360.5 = -4.0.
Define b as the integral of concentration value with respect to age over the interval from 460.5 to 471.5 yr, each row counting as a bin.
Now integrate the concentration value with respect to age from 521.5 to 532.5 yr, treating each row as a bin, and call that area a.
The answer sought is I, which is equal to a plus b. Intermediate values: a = 75.4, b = 68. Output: 143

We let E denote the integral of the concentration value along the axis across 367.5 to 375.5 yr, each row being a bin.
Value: 58.0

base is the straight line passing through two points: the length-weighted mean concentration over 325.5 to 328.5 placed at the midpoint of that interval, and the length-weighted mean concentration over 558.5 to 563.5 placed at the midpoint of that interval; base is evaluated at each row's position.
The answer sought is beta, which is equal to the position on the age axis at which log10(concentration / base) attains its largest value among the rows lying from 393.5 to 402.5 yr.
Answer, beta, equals 400.0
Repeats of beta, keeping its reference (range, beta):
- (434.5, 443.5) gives 441.0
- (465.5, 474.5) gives 474.0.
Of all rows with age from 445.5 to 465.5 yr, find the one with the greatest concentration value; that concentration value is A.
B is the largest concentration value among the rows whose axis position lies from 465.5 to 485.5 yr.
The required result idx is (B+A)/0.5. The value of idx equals 27.5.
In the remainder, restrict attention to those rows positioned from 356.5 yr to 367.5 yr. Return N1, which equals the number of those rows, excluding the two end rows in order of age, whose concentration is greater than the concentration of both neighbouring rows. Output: 2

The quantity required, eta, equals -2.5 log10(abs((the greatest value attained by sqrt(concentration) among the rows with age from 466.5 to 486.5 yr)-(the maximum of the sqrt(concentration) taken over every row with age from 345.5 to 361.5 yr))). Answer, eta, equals 3.28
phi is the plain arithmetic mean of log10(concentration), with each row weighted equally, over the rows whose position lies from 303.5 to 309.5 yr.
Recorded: 0.807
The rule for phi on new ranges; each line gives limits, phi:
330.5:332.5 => 0.795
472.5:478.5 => 0.808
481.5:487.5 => 0.819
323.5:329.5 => 0.808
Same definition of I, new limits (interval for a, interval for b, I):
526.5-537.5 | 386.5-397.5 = 148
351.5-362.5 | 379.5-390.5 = 146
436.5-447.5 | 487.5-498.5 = 147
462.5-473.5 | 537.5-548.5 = 142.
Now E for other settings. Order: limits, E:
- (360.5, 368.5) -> 52.4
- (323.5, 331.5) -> 51.1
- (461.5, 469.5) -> 48.9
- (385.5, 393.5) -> 52.1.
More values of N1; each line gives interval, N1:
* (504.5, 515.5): 3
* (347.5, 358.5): 2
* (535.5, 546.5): 1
